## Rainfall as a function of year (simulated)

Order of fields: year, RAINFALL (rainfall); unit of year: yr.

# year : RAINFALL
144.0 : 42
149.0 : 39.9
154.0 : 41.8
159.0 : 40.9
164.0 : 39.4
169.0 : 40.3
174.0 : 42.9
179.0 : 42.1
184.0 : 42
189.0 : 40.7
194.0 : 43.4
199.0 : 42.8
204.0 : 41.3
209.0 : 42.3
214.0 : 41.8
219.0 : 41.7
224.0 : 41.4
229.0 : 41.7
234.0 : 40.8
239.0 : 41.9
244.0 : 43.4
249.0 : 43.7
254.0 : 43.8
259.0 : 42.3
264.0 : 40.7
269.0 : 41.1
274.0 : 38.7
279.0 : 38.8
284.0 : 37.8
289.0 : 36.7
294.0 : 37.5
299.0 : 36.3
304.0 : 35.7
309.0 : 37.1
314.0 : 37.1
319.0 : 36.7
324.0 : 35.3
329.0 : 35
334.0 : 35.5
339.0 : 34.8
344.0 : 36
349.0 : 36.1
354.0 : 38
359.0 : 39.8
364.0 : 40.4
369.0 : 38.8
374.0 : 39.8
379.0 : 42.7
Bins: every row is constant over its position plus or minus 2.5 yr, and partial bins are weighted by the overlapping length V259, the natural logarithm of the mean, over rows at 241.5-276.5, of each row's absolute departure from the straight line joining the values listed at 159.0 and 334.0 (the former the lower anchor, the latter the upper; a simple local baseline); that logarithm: 1.4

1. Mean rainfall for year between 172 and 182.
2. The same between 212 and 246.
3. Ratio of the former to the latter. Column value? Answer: 1.02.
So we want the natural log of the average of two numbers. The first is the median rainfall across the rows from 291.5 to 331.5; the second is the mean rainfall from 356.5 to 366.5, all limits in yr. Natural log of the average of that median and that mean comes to 3.65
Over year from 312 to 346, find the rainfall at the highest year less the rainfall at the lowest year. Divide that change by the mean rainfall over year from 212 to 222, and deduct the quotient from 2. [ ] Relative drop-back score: 2.03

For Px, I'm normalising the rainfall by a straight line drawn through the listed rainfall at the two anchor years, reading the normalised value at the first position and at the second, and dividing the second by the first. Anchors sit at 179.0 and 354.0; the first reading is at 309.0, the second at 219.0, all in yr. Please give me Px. 1.07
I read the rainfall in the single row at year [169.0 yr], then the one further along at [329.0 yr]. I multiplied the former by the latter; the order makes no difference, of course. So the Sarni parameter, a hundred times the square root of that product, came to 3756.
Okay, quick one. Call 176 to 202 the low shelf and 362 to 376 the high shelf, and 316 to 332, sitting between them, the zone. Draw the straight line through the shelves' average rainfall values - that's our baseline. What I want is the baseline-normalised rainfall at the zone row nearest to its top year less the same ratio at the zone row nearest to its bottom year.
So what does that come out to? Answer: -0.04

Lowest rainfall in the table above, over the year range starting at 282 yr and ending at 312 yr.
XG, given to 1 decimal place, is 35.7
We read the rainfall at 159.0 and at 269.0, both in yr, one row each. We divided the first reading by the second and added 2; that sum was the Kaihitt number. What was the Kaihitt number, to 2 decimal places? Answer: 3.00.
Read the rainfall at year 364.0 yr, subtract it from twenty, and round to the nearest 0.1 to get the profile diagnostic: -20.4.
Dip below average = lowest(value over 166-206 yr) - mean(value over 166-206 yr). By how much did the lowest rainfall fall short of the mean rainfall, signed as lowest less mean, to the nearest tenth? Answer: -1.6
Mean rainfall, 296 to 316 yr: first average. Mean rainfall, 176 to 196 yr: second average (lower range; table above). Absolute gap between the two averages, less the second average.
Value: -37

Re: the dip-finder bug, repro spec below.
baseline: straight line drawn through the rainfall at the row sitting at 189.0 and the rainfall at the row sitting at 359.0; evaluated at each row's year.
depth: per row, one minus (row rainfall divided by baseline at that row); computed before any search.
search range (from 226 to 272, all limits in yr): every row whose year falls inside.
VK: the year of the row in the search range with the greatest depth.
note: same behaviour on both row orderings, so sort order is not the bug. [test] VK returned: 234.0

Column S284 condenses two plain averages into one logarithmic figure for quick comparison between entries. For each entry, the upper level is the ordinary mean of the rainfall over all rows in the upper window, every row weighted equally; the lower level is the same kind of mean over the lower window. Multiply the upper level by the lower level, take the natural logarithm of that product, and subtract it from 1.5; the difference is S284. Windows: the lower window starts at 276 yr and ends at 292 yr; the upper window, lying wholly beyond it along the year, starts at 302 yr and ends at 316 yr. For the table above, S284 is -5.73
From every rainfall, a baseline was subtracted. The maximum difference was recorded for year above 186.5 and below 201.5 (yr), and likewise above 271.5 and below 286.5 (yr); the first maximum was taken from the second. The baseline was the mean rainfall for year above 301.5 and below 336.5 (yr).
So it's -5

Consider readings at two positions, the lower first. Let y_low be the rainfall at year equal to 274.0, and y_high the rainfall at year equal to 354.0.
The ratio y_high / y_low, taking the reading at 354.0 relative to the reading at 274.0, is 0.98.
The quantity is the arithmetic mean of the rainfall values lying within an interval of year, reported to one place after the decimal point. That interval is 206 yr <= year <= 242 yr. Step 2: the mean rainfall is 41.7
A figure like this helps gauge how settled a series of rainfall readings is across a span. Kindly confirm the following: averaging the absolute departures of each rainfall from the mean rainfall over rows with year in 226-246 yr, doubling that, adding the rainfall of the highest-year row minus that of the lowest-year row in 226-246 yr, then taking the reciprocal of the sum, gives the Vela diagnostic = 0.32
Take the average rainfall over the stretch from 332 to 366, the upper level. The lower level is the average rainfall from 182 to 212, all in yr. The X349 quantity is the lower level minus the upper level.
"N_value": 4.9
